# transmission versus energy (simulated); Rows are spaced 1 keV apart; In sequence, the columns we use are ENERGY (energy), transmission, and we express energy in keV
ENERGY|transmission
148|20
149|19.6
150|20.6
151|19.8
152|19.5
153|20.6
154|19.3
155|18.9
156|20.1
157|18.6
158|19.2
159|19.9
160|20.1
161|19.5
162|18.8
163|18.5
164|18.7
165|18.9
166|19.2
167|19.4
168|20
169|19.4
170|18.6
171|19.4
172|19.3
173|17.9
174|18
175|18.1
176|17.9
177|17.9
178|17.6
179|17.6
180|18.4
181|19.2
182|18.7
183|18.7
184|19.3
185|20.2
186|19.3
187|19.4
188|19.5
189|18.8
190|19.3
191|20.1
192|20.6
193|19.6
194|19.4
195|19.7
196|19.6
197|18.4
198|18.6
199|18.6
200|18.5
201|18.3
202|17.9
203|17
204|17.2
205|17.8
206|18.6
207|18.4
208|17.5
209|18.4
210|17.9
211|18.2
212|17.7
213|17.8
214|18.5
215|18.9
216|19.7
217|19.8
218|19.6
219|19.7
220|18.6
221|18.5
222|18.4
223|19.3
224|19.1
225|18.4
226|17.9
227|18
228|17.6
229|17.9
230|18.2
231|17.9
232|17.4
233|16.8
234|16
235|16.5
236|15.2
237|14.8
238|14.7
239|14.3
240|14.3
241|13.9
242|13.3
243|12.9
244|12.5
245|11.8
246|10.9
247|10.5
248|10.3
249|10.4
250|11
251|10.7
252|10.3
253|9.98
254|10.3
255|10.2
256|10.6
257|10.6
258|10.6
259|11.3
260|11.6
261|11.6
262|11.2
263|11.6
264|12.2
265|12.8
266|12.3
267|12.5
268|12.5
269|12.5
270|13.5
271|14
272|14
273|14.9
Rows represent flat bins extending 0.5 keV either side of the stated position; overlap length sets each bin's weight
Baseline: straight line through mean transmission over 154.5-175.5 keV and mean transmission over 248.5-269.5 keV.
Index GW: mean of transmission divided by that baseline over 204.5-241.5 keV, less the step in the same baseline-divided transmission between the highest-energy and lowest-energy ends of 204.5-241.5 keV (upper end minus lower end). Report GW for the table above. 1.28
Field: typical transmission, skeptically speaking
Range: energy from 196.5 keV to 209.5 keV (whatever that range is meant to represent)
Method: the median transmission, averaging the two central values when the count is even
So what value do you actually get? 18.4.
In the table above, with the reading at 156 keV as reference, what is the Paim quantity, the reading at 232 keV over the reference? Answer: 0.87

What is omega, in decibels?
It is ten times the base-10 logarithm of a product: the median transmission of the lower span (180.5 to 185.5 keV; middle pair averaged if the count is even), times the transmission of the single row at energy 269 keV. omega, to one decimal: 23.8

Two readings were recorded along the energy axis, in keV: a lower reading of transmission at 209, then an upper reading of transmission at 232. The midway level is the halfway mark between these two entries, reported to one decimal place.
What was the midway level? 17.9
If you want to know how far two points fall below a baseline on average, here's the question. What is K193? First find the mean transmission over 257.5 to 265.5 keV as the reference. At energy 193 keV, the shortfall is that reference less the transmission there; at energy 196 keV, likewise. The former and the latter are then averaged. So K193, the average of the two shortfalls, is -8.0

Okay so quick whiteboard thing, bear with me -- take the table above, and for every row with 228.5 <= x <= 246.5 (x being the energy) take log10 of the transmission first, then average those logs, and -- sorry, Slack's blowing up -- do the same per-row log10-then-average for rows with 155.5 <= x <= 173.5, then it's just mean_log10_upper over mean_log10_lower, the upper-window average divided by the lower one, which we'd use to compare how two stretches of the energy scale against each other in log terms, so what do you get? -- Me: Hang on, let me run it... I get 0.91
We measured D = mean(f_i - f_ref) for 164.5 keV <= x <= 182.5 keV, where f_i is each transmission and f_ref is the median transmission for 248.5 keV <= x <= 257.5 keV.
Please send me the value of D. 8.2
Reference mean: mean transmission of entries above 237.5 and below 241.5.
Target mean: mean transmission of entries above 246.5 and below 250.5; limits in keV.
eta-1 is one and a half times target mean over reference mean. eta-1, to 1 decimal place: 1.1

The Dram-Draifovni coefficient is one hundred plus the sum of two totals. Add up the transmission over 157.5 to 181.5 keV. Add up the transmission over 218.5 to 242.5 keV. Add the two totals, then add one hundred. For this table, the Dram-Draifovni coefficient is 958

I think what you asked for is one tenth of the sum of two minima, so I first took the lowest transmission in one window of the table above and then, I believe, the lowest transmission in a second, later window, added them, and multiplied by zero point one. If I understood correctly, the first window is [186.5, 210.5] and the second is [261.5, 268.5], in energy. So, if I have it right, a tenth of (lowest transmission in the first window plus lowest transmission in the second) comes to 2.82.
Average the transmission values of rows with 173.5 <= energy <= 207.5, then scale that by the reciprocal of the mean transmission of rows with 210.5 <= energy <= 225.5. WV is 0.99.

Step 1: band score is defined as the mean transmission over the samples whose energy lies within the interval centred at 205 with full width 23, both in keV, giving 18.4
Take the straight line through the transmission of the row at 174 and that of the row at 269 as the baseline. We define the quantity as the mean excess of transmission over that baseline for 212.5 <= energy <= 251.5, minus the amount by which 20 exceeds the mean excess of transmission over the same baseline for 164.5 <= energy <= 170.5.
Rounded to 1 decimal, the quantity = -17.8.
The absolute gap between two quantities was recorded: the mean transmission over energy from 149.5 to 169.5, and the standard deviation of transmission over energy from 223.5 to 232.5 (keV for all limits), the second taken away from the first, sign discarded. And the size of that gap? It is 19.0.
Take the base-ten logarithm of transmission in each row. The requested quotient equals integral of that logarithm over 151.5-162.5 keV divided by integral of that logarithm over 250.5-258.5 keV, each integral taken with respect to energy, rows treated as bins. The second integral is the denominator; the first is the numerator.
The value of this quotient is 1.7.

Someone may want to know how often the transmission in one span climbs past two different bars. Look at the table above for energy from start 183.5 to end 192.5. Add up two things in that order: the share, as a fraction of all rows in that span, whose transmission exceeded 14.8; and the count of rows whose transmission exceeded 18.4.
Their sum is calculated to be 10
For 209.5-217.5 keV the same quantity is 5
